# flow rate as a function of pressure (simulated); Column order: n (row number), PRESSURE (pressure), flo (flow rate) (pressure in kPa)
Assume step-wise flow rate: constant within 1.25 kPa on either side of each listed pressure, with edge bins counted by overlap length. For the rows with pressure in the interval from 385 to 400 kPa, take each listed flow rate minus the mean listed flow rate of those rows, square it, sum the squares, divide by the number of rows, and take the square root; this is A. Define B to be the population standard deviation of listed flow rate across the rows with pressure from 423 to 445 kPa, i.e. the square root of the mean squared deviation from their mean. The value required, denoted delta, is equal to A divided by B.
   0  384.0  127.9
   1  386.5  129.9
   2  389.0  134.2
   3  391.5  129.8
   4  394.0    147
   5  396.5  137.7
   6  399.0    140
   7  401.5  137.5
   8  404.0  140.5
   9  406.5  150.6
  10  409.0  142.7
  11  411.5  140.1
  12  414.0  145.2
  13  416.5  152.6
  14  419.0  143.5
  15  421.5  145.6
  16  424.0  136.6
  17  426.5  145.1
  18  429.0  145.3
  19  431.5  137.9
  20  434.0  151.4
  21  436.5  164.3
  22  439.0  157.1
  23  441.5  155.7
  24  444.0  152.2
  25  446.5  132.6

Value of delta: 0.70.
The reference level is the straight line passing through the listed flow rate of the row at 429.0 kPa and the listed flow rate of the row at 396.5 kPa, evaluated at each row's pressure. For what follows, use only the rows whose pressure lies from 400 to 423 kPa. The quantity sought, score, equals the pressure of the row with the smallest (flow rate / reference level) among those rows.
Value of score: 401.5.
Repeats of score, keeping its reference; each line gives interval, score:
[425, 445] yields 431.5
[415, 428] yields 424.0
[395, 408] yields 401.5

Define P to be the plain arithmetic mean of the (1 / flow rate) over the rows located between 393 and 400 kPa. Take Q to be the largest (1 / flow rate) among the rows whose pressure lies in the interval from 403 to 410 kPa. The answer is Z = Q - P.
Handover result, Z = 0.0000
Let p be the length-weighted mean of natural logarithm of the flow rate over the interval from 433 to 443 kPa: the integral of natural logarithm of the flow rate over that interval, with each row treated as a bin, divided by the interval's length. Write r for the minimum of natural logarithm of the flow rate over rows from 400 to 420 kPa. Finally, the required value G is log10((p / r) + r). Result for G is 0.7746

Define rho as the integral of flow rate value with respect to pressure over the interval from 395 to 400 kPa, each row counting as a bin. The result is 696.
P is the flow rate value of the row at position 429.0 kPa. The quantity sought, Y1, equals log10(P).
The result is 2.16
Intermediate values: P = 145.3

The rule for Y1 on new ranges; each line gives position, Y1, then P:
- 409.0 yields 2.15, 142.7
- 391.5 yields 2.11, 129.8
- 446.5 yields 2.12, 132.6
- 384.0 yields 2.11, 127.9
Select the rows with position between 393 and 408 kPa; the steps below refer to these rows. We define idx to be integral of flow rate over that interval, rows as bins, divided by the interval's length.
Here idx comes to 142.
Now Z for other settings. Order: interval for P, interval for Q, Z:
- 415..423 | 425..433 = 0.0005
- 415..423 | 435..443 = -0.0004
